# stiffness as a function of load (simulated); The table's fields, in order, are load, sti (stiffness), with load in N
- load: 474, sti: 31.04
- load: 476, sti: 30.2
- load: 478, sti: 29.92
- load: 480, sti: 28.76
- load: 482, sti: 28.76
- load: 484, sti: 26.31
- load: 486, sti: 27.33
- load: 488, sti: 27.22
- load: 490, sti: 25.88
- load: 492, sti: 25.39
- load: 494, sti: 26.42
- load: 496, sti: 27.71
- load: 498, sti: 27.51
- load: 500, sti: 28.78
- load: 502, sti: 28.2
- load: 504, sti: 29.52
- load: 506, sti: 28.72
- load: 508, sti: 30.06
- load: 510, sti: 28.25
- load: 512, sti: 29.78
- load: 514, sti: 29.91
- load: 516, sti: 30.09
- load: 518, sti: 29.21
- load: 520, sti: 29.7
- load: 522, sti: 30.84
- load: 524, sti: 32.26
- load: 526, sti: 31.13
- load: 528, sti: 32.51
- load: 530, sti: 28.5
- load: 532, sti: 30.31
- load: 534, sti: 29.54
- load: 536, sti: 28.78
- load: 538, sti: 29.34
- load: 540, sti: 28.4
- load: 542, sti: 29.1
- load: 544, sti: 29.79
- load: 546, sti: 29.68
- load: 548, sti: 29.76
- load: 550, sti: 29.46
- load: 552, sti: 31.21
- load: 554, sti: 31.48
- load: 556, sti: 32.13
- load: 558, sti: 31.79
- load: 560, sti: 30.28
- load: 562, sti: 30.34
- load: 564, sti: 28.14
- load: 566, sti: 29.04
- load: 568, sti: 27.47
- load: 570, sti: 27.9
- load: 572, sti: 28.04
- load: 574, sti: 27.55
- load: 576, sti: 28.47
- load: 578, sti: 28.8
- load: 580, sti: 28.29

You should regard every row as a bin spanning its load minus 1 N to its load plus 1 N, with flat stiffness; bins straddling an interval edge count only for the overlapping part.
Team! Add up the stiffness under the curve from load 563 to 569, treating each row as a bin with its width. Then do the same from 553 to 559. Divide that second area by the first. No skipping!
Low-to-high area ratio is 1.13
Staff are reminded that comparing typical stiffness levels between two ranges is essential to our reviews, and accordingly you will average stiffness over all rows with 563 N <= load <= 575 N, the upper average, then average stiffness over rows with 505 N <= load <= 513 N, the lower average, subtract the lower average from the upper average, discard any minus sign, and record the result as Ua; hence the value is 1.2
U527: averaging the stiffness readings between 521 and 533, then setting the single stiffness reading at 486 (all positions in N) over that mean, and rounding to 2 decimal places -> 0.88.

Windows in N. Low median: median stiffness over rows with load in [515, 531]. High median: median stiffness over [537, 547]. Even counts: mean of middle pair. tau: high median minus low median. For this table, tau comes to -1.1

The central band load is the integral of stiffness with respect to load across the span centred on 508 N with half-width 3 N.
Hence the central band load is 174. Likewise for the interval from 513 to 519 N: 178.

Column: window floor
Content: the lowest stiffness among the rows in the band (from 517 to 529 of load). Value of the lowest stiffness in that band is 29.21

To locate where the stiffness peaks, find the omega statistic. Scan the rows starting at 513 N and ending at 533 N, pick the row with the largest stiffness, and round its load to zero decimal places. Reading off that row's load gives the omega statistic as 528 N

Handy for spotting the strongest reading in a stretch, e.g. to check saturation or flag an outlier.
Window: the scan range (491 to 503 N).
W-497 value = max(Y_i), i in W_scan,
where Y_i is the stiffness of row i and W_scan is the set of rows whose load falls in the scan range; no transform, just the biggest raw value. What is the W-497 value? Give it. 28.78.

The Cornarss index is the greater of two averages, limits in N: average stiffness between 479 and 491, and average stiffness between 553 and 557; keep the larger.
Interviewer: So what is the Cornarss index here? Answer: 31.8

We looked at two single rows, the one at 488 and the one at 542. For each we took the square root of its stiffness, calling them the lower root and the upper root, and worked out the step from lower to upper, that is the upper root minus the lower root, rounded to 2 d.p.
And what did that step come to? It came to 0.18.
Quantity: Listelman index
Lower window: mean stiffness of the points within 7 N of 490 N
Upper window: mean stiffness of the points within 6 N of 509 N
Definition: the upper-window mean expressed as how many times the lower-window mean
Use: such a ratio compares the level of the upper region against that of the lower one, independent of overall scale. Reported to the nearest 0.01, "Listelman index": 1.10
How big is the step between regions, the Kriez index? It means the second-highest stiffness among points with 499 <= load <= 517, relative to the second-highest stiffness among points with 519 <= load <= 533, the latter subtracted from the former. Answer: -2.2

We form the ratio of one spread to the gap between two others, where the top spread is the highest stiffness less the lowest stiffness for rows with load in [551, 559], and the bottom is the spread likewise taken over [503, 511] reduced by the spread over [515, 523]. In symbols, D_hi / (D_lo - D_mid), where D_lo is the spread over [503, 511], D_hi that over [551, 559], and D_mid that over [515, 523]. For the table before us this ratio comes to 5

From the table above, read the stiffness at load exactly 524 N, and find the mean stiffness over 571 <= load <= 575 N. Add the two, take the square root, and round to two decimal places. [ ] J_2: 7.75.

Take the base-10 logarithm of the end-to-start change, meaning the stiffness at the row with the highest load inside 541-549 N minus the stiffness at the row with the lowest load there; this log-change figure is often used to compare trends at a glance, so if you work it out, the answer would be -0.2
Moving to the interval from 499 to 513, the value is 0.0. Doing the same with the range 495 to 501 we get 0.0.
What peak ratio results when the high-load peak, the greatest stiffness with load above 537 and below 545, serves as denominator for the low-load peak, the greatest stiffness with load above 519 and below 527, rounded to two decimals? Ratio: 1.08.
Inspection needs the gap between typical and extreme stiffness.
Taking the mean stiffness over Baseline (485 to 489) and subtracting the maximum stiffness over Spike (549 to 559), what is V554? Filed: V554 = -4.9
